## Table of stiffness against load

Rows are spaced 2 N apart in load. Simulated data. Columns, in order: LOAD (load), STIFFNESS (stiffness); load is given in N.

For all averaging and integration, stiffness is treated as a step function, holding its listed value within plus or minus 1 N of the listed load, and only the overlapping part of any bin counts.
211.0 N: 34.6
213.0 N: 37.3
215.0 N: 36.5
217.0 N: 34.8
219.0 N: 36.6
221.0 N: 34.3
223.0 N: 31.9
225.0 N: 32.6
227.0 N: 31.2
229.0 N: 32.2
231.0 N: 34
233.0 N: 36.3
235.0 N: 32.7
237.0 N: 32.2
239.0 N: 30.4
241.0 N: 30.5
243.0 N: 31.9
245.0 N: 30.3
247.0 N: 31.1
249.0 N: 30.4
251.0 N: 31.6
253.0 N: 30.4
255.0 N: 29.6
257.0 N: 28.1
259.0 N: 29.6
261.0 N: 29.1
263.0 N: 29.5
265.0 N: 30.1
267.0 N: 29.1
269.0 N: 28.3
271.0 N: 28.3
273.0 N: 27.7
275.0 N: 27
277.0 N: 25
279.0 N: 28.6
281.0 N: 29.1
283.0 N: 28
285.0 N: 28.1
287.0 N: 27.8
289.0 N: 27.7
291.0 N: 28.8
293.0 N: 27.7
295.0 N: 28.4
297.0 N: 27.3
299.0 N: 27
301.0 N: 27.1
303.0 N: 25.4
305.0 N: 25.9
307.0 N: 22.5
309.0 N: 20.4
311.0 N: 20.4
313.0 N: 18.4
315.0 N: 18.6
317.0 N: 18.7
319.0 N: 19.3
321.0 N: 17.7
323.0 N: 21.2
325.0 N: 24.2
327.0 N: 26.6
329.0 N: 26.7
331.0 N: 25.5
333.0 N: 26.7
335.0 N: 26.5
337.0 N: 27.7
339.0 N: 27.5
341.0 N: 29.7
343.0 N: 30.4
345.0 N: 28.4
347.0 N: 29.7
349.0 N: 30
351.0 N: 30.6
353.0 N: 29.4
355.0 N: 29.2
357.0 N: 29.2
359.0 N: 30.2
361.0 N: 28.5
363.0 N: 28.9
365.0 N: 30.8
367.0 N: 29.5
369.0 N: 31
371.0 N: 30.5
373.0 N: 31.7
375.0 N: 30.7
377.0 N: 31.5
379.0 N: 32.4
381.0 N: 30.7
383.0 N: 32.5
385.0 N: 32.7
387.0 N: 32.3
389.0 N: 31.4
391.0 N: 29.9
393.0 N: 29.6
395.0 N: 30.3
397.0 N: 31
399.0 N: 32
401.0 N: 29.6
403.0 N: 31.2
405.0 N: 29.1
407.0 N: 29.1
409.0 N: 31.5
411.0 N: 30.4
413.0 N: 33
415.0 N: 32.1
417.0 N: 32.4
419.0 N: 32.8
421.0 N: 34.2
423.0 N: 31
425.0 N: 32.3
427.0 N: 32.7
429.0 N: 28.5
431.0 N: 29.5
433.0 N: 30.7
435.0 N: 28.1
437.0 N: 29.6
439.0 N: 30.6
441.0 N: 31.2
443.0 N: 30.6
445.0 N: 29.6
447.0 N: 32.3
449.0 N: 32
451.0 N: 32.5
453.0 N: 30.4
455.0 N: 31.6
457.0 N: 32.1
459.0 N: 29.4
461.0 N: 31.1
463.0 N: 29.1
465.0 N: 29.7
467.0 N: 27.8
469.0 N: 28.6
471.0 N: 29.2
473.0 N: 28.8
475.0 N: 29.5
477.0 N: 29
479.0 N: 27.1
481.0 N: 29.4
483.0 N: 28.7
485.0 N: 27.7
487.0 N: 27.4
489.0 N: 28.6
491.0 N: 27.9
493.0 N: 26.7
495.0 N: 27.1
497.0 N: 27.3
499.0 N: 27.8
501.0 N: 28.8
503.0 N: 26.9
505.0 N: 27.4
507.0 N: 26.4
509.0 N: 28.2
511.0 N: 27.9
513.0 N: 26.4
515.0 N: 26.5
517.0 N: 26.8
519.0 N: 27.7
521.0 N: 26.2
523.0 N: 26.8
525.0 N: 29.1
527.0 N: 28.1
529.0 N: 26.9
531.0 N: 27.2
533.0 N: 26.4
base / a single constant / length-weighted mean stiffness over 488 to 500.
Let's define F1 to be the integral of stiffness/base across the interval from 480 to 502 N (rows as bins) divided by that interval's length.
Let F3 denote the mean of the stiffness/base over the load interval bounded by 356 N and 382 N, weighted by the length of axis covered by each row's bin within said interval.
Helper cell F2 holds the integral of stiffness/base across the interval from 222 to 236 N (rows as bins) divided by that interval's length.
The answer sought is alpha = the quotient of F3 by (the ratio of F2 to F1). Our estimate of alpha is 0.94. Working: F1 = 1.01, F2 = 1.20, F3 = 1.10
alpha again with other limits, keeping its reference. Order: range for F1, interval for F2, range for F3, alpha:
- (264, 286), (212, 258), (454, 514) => 0.89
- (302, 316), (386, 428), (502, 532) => 0.68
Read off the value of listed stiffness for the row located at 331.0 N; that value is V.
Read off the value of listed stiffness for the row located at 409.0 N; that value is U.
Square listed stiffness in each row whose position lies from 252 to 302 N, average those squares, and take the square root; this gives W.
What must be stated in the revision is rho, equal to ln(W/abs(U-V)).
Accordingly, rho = 1.6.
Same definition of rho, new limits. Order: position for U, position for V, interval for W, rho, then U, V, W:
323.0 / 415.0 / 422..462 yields 1.0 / 21.2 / 32.1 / 30.8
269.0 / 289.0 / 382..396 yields 4.0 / 28.3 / 27.7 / 31.3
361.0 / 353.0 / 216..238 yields 3.6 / 28.5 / 29.4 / 33.6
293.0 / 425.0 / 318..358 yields 1.8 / 27.7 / 32.3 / 27.0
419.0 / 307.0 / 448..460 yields 1.1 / 32.8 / 22.5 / 31.4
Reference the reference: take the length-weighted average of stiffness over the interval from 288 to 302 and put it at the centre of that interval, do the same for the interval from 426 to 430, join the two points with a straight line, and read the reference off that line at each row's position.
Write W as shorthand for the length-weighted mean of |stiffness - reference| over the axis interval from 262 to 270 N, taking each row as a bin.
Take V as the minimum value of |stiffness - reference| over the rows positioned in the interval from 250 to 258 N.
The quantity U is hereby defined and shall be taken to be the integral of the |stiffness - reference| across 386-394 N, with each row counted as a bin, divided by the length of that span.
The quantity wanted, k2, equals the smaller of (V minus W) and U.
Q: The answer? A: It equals -1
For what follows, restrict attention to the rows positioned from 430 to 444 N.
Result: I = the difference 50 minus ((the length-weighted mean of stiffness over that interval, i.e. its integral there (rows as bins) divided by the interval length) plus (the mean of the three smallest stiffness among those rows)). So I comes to -9.1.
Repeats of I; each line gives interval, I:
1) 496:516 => -3.8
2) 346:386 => -9.4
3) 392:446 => -9.4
